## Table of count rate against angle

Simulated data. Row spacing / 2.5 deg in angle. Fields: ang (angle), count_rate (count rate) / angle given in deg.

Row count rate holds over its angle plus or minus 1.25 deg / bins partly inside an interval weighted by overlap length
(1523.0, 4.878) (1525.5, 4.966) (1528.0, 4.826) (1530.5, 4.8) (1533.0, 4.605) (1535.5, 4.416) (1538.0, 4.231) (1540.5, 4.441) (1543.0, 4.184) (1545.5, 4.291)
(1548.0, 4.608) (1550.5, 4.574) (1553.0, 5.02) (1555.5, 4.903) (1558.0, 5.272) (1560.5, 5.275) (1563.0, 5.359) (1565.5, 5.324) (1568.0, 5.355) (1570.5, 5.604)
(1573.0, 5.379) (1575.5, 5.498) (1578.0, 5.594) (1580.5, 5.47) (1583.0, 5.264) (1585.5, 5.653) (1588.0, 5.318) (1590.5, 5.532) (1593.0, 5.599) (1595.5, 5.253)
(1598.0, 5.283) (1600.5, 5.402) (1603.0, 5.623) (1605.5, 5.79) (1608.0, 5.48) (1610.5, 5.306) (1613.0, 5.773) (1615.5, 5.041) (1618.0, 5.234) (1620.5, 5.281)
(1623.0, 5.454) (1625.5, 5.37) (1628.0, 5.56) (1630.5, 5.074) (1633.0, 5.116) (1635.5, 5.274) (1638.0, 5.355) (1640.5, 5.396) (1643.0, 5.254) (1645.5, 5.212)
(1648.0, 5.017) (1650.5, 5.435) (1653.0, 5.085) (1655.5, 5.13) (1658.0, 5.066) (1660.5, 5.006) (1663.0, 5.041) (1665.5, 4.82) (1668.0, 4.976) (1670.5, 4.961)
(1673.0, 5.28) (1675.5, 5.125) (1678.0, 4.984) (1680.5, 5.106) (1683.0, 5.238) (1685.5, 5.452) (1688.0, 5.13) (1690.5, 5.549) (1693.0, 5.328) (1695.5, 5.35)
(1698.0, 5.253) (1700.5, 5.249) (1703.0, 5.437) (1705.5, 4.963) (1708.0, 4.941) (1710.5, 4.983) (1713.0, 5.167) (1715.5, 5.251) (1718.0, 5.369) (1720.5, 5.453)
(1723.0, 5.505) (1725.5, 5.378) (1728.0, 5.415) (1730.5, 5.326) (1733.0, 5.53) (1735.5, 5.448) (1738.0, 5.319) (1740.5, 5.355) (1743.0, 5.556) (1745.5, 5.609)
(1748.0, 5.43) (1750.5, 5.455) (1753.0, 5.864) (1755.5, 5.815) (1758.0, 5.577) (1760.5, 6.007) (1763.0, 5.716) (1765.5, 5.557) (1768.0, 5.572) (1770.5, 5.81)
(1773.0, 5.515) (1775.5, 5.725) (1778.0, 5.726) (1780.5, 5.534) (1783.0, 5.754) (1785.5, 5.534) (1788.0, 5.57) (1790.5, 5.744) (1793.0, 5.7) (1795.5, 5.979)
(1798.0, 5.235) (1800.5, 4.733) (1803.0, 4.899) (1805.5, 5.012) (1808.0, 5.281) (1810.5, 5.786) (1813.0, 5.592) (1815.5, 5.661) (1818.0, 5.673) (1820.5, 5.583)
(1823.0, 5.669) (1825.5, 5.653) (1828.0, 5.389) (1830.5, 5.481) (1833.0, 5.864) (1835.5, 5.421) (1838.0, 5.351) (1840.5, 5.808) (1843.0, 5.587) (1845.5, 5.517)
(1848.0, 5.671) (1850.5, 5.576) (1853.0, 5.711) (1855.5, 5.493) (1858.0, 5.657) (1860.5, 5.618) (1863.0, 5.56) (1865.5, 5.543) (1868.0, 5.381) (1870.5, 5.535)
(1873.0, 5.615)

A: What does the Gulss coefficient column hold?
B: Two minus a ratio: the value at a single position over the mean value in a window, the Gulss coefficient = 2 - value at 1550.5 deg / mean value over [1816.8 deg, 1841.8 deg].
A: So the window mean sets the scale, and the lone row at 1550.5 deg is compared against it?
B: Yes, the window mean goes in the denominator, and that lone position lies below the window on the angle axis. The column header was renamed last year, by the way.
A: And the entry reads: 1.18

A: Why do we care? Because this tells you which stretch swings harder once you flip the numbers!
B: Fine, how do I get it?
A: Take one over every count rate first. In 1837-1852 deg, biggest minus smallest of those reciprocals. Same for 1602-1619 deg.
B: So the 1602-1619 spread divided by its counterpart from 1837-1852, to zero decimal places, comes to 2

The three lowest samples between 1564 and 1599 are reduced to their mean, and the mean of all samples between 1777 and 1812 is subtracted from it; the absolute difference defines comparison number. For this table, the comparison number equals 0.20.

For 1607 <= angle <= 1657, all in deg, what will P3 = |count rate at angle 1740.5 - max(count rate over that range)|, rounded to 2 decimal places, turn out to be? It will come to 0.42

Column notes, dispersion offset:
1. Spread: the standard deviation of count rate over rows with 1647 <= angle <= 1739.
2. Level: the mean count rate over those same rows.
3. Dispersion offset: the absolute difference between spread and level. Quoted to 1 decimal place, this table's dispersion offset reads 5.0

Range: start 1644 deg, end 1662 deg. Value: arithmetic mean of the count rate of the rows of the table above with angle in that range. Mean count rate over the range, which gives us 5.14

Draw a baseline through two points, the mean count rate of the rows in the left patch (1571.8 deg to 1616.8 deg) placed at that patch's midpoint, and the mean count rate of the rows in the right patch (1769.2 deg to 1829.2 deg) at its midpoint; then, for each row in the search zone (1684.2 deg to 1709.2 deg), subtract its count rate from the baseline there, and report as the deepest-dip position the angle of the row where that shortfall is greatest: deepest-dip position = 1708.0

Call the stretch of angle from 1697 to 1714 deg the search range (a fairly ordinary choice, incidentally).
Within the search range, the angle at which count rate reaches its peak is 1703.0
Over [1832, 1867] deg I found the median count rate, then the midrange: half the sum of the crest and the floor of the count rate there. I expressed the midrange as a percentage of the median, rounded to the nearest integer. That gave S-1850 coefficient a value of 100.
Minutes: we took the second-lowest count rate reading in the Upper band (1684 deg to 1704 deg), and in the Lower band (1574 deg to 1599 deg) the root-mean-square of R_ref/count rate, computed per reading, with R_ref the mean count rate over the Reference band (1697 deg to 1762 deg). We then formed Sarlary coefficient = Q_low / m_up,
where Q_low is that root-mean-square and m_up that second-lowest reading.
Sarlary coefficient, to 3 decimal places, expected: 0.189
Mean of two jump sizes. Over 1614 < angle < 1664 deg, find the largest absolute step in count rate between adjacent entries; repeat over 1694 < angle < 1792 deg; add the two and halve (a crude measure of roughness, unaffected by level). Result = 0.48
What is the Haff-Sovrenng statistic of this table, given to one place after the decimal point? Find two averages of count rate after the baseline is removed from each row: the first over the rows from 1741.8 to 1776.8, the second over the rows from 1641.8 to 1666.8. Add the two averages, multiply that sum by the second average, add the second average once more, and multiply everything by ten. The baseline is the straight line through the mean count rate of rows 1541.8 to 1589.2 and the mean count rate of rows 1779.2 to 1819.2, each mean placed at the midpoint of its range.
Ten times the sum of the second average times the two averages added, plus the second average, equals -1.8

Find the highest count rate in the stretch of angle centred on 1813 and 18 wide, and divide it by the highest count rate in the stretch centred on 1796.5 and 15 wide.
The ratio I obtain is 0.97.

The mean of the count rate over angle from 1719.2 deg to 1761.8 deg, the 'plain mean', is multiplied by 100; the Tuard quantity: 553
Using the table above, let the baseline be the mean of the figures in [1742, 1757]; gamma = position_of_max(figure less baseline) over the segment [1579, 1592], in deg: 1585.5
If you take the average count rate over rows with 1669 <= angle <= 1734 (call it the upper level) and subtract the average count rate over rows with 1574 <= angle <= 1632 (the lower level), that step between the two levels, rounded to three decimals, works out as -0.170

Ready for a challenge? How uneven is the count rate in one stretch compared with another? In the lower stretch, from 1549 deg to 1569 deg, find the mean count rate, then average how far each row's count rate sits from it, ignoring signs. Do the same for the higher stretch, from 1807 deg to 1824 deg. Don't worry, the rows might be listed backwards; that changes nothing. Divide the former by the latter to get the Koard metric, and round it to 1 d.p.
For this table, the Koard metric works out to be 2.2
